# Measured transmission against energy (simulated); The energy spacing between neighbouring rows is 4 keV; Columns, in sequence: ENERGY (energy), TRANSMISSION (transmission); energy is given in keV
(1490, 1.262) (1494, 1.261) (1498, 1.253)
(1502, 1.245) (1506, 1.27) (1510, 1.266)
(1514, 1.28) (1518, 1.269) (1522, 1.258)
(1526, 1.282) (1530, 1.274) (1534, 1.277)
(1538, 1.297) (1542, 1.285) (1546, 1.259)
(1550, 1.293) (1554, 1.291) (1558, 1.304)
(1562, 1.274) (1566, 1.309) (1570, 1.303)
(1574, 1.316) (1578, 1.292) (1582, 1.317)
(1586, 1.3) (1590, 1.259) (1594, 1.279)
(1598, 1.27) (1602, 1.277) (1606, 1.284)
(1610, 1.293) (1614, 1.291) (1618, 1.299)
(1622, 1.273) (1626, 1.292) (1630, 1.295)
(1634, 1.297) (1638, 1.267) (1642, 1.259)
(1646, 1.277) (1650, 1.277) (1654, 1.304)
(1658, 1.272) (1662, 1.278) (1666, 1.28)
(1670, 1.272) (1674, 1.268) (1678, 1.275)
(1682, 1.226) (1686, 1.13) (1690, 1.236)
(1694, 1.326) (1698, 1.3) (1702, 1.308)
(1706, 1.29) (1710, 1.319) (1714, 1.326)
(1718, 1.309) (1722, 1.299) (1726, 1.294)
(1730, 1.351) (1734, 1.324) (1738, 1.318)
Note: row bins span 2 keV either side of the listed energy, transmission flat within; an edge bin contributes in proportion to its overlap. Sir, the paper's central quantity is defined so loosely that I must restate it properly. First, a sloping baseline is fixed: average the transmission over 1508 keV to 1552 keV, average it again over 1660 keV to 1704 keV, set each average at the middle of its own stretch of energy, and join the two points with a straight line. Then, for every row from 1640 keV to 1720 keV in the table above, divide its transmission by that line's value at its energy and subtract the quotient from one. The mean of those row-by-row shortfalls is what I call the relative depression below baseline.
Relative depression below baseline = -0.010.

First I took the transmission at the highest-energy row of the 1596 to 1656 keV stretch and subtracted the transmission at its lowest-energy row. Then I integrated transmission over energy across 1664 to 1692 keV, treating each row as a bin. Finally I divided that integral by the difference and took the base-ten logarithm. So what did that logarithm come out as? 3.01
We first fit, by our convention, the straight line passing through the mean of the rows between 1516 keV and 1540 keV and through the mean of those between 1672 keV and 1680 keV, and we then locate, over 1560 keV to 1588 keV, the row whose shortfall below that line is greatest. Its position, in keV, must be 1562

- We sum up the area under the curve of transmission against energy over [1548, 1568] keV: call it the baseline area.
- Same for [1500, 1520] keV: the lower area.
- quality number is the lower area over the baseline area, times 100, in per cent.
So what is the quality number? 98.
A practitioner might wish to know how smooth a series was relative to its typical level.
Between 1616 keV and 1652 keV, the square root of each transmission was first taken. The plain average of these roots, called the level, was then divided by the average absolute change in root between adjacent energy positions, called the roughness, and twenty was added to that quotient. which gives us 213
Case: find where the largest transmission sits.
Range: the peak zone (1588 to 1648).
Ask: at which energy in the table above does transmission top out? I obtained 1618 keV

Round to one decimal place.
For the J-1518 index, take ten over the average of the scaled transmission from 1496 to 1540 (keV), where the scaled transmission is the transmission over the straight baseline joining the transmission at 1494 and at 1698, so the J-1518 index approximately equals 10.0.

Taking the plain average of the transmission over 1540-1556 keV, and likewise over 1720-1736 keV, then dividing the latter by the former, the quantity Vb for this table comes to 1.027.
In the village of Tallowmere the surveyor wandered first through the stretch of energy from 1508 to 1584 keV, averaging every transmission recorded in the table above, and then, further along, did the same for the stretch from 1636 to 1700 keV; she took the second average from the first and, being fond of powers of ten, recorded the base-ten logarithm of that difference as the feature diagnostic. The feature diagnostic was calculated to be -1.67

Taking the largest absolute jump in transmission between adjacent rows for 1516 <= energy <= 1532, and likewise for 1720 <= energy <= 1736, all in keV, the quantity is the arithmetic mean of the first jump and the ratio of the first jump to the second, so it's 0.2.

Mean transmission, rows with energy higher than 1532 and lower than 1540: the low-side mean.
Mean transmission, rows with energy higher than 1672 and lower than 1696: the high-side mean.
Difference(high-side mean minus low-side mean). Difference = -0.04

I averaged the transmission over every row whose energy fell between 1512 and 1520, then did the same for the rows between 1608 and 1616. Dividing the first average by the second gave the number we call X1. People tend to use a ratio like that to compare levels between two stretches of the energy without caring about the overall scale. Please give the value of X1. 0.986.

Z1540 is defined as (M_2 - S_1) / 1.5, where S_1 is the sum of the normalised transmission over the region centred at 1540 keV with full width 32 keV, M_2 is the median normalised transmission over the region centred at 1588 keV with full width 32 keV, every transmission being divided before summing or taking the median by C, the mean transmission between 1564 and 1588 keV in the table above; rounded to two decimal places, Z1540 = -4.58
